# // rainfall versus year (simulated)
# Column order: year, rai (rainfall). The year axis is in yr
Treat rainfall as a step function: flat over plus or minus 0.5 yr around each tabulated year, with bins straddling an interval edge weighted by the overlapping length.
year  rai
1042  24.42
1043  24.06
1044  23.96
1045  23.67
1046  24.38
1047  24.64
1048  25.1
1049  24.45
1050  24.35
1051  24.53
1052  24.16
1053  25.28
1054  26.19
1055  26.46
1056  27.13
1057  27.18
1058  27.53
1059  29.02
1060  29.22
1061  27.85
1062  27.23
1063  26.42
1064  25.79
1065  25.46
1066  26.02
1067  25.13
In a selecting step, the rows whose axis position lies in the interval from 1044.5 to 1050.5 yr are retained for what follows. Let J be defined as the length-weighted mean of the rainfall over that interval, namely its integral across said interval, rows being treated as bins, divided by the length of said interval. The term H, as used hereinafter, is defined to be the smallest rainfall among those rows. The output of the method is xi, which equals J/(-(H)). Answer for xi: -1.03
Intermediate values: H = 23.67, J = 24.4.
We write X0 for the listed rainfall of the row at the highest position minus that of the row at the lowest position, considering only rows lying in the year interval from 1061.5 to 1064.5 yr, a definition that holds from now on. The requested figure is -1.4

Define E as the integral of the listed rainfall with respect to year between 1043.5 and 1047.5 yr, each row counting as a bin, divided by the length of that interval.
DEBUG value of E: 24.2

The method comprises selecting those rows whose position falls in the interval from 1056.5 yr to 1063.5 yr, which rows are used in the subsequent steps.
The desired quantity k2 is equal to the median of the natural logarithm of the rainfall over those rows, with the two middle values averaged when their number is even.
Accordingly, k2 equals 3.32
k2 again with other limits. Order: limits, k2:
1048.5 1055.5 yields 3.20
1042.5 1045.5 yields 3.18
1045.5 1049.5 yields 3.20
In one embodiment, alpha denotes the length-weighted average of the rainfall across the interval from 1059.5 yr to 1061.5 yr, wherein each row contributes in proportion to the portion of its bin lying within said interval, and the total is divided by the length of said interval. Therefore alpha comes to 28.5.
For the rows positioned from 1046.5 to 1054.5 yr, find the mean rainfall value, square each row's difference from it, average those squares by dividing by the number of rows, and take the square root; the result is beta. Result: 0.62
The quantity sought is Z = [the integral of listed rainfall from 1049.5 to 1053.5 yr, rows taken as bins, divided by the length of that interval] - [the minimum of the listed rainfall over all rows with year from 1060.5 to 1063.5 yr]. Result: -1.8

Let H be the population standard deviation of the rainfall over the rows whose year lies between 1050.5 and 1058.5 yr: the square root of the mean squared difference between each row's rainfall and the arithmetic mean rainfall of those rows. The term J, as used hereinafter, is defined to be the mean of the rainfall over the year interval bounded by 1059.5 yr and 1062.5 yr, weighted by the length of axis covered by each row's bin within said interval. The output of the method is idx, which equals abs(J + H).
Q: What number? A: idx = 29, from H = 1.2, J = 28.1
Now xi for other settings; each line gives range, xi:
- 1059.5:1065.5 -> -1.06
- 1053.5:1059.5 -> -1.04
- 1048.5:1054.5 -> -1.03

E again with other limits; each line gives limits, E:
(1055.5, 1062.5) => 27.9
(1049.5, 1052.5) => 24.3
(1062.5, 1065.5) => 25.9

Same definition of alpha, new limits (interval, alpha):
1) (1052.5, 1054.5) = 25.7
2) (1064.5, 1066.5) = 25.7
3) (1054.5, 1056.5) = 26.8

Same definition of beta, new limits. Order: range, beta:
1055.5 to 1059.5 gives 0.77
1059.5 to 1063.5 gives 1.02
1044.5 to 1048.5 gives 0.52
